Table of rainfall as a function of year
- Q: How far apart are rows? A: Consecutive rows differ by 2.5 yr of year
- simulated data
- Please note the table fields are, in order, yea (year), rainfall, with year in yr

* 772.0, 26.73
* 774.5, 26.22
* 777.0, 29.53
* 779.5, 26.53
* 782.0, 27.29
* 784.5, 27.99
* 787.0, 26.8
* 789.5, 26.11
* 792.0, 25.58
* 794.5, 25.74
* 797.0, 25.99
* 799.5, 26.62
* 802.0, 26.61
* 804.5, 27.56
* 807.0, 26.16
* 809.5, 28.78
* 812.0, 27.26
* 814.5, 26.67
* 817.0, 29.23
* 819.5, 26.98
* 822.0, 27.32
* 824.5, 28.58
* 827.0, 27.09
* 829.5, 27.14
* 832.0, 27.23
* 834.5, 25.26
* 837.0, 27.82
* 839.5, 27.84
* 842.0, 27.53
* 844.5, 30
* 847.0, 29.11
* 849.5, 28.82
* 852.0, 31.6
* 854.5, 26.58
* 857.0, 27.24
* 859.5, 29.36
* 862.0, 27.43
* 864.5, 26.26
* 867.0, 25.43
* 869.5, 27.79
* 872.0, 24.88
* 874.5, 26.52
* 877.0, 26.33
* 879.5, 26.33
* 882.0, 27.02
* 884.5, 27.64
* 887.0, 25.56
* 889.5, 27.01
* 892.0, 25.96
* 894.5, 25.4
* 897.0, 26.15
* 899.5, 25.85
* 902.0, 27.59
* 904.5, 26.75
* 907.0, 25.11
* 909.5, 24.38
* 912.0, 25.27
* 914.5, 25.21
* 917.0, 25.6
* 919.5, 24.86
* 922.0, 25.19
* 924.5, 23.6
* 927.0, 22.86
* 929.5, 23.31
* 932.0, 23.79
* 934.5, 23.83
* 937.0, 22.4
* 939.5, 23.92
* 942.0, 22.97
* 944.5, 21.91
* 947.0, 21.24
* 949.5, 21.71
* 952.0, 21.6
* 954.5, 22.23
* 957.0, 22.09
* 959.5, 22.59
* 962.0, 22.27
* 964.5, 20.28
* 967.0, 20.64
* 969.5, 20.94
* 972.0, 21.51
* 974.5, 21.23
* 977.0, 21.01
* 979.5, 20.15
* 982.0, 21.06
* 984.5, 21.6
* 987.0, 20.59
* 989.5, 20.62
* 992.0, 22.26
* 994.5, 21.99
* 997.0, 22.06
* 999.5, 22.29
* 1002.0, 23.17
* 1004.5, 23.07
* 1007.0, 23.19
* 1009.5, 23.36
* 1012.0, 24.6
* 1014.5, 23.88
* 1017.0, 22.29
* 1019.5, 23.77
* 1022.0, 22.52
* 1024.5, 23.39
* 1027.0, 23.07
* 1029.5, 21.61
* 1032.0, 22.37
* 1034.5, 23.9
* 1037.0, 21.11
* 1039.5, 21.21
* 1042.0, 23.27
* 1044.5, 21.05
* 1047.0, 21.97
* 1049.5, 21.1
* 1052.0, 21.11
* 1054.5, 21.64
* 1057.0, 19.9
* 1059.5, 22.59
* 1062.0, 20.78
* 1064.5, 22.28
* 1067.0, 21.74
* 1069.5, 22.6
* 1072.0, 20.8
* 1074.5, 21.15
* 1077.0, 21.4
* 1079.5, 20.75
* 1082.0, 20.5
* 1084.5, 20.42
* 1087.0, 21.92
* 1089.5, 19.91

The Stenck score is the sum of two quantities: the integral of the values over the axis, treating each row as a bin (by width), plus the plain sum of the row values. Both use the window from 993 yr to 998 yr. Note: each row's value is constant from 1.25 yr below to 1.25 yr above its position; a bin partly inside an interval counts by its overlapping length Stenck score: 154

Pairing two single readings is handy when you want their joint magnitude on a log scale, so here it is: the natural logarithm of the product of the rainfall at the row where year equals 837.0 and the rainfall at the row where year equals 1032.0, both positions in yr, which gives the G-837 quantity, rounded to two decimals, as 6.43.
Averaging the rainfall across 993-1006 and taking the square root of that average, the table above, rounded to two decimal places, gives 4.75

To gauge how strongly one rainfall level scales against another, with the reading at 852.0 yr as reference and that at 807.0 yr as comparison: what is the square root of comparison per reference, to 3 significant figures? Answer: 0.910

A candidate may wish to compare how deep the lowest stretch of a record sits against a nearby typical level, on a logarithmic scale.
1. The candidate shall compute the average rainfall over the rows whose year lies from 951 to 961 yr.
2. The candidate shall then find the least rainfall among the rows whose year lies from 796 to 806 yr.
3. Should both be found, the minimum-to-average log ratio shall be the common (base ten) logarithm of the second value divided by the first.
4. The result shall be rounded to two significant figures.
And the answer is 0.070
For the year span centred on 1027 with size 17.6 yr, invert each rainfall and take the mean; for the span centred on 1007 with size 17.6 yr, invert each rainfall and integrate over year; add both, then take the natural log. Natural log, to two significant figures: -0.23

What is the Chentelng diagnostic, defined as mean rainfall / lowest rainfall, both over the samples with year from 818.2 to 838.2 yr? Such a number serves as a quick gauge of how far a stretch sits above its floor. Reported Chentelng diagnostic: 1.08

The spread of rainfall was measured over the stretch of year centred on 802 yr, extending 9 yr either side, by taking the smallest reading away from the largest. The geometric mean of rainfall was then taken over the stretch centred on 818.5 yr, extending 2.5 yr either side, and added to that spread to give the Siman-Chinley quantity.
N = 31.1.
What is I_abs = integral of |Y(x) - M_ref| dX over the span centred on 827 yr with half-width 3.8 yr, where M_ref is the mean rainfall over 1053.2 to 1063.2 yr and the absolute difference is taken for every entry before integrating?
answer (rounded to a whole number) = 48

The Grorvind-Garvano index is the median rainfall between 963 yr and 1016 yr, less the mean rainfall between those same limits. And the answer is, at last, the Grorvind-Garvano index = -0.28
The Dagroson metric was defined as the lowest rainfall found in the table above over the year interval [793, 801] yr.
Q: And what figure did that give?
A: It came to 25.74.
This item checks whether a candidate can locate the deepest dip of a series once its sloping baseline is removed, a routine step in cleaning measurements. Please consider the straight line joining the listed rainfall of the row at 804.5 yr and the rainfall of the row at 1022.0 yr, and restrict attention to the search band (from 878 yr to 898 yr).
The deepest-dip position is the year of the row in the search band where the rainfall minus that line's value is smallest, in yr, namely 887.0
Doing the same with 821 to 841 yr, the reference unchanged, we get 834.5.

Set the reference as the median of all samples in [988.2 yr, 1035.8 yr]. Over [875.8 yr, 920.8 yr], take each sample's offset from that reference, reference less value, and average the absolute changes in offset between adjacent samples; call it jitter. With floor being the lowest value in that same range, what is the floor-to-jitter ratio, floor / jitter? 29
